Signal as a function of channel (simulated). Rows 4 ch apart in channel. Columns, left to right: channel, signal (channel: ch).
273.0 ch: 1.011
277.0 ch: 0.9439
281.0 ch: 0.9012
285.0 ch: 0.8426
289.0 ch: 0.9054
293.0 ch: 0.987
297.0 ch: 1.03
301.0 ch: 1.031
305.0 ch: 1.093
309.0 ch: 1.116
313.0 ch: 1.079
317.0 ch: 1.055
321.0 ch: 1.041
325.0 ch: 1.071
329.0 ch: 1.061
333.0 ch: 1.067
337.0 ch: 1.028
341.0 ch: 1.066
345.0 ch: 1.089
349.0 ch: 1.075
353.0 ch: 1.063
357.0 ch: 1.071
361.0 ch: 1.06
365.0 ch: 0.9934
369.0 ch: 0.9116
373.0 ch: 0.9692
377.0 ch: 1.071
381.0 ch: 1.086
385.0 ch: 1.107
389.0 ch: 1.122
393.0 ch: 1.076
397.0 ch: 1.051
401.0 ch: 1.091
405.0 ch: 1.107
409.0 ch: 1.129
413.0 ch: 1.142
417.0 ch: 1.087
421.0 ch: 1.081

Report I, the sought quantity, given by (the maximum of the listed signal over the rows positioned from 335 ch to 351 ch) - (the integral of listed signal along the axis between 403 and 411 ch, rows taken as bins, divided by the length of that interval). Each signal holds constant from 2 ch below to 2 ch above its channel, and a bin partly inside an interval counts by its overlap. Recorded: -0.03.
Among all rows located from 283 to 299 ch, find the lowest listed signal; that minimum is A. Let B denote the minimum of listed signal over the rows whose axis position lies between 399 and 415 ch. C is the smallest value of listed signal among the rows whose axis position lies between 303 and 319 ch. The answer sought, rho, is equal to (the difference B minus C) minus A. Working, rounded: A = 0.8426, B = 1.091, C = 1.055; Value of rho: -0.81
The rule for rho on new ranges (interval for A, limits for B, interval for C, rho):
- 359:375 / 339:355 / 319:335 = -0.89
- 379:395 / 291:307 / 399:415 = -1.18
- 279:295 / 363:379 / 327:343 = -0.96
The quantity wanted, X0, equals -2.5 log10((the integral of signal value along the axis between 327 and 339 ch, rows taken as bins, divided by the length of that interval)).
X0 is -0.06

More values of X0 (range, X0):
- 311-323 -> -0.06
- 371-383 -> -0.04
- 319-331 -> -0.06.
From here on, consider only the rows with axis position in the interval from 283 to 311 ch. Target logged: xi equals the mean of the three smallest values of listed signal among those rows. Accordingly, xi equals 0.91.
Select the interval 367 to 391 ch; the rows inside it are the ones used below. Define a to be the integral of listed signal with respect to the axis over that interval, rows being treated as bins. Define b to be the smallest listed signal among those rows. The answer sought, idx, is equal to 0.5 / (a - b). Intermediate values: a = 25.1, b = 0.9116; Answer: 0.0207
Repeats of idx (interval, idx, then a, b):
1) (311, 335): 0.0204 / 25.5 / 1.041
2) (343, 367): 0.0205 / 25.4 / 0.9934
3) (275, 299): 0.0232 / 22.4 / 0.8426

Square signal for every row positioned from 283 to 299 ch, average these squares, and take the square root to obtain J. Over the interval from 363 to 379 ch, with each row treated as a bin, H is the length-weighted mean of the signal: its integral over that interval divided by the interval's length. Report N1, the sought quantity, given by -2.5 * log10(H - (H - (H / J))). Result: -0.05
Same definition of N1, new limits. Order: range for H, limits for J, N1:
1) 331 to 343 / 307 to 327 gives 0.02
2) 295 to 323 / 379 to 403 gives 0.03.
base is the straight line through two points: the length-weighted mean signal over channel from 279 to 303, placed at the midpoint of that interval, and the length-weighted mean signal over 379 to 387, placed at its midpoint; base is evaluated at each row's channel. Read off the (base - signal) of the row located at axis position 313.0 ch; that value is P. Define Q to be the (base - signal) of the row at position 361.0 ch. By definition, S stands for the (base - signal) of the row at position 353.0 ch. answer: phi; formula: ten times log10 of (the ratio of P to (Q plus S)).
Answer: 9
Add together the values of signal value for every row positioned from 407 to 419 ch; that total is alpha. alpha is 3.4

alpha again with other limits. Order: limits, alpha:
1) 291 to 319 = 7.4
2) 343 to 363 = 5.4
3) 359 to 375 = 3.9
